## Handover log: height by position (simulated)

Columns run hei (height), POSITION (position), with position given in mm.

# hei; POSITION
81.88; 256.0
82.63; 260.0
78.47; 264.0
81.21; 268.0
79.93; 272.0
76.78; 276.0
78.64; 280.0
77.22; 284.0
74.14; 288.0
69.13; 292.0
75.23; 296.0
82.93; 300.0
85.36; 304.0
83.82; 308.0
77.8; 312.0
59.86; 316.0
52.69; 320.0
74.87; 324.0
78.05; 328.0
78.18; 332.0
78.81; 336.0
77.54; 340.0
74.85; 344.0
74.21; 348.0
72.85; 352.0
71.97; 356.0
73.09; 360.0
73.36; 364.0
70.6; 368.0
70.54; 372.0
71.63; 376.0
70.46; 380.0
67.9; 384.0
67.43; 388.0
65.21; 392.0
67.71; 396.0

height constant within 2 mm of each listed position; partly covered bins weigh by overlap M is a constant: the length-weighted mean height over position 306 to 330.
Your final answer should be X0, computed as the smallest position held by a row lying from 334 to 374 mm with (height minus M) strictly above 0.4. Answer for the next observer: 336.0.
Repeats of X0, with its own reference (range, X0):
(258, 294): 260.0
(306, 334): 308.0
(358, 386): 360.0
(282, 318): 284.0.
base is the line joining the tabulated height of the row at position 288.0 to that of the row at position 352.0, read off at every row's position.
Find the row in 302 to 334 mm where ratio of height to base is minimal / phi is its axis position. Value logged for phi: 320.0 mm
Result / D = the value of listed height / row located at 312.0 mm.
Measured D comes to 77.8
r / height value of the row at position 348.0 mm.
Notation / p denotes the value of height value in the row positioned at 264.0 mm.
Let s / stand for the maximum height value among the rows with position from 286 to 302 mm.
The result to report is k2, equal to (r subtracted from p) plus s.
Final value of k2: 87.2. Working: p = 78.47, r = 74.21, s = 82.93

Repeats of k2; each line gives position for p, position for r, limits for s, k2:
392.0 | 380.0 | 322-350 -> 73.6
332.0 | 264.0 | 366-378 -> 71.3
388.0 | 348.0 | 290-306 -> 78.6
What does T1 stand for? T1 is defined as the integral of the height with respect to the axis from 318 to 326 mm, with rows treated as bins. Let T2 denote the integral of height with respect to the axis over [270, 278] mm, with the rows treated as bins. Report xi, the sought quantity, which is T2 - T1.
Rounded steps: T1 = 510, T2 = 627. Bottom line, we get 117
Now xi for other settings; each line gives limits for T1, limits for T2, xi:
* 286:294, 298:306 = 100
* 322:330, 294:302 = 21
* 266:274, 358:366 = -59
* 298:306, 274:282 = -51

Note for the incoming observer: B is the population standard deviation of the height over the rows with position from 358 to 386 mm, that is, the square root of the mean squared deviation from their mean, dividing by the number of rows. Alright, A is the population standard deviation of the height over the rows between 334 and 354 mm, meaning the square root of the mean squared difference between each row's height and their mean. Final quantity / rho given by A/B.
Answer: 1.3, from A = 2.2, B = 1.71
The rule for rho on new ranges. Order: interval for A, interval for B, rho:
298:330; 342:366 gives 11.9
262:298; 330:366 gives 1.4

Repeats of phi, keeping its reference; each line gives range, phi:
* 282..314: 292.0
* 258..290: 288.0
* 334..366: 356.0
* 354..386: 384.0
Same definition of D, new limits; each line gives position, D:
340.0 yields 77.54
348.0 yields 74.21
